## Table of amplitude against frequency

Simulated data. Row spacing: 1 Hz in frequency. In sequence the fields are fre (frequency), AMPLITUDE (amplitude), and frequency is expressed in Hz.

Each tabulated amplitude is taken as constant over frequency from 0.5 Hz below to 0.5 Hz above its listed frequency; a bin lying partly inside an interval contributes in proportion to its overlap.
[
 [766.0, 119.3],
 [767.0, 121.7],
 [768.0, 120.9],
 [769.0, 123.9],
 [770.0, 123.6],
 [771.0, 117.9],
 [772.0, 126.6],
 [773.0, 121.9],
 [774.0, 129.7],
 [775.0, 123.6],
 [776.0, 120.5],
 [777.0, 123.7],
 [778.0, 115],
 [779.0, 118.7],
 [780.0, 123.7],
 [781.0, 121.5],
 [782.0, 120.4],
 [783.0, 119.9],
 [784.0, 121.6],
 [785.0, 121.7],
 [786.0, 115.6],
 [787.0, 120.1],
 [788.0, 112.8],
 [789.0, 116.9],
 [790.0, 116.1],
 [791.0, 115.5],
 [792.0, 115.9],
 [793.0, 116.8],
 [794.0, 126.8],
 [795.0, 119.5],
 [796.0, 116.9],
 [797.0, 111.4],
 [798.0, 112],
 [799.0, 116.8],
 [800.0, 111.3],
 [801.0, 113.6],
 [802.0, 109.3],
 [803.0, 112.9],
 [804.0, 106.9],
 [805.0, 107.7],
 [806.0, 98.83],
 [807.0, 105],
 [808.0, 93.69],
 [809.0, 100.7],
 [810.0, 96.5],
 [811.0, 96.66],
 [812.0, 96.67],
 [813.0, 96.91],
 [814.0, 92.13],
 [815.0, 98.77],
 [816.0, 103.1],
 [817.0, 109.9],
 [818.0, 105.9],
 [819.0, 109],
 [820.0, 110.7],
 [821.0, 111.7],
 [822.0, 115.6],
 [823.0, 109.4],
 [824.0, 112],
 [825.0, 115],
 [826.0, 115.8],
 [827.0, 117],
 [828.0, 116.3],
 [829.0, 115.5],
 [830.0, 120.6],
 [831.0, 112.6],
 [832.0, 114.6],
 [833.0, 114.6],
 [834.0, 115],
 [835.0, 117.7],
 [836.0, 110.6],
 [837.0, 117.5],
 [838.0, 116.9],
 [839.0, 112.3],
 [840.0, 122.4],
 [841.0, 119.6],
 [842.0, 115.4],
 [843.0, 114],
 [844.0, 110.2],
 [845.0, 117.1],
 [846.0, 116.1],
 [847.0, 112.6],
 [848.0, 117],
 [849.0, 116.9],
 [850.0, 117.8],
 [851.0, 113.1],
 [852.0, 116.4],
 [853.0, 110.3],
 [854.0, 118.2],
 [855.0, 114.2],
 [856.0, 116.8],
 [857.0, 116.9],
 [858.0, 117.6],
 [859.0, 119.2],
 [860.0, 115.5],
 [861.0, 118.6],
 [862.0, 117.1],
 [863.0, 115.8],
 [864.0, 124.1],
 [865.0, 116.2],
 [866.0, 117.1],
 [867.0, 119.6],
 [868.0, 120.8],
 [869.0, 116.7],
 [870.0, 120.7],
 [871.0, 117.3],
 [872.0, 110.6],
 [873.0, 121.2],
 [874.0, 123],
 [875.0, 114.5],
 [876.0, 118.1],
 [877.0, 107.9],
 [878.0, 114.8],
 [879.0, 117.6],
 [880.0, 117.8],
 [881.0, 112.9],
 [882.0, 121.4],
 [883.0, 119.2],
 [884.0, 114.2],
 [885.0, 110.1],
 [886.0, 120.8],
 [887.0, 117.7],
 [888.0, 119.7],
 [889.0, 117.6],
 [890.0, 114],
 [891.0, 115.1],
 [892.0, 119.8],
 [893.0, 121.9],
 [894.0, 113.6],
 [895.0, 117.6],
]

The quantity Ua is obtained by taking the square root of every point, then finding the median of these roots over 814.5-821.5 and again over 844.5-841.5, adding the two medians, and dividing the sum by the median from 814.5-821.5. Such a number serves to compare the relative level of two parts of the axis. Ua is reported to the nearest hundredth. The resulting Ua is 2.02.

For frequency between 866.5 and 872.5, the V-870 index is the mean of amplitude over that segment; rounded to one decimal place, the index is 117.6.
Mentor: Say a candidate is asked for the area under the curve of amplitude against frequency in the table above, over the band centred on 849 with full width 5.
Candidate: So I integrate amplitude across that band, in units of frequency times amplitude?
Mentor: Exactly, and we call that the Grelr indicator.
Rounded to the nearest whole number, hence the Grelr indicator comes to 577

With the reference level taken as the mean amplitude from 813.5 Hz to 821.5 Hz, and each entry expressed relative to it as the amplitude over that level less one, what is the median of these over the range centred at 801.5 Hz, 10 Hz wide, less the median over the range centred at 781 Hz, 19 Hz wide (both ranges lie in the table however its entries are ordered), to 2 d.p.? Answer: -0.09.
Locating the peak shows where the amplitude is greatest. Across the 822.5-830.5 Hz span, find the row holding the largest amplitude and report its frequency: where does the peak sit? 830.0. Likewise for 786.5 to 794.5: 794.0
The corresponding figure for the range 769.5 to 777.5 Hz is 774.0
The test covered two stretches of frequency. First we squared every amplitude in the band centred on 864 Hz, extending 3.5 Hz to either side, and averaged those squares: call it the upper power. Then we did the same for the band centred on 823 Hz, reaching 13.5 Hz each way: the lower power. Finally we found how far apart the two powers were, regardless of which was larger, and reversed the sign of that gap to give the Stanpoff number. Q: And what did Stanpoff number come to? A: -2014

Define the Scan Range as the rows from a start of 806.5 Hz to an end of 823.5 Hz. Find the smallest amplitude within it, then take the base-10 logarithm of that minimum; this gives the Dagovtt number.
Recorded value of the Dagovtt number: 1.96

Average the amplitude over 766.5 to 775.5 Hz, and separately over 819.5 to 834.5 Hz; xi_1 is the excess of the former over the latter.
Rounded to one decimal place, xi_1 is 8.9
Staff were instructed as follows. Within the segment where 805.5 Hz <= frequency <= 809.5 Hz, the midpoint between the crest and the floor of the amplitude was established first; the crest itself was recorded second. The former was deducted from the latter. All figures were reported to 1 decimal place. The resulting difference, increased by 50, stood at 55.7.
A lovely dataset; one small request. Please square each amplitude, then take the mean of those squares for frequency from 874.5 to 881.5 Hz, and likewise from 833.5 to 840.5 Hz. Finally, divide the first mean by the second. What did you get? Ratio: 0.98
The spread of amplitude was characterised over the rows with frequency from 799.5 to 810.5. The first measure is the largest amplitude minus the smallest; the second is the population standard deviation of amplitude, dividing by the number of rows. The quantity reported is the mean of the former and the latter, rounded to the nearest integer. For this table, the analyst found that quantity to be 13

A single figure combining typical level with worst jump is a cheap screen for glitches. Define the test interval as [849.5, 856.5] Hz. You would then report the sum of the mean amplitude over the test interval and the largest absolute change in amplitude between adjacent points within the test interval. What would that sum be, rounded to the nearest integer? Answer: 123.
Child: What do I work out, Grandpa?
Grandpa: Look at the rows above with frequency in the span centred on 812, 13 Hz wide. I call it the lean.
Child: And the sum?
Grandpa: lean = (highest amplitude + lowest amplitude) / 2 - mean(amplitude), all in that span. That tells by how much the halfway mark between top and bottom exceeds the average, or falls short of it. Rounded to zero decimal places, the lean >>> 1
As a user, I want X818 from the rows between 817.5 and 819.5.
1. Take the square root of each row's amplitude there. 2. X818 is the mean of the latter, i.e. 10.4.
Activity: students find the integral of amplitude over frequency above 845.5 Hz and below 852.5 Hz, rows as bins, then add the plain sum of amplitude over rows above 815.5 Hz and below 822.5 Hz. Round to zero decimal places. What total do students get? 1576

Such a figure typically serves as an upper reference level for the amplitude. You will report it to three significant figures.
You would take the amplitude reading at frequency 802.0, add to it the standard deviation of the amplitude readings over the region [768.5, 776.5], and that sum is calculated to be 113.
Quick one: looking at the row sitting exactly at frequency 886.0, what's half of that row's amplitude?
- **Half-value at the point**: 60.4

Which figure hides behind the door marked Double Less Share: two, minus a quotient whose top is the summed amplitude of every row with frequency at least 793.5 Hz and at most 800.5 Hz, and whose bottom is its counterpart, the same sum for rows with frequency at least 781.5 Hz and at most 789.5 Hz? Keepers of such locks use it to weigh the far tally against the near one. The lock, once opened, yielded 1.1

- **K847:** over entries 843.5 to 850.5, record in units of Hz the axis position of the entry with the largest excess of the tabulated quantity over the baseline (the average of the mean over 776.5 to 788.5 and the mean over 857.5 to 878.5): 850.0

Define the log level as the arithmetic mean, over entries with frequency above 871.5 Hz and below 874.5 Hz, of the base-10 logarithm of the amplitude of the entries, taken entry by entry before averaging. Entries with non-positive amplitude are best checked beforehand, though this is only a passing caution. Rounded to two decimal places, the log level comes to 2.07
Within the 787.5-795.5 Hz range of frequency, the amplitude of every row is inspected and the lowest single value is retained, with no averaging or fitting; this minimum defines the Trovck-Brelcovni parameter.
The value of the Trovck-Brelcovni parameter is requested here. 112.8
